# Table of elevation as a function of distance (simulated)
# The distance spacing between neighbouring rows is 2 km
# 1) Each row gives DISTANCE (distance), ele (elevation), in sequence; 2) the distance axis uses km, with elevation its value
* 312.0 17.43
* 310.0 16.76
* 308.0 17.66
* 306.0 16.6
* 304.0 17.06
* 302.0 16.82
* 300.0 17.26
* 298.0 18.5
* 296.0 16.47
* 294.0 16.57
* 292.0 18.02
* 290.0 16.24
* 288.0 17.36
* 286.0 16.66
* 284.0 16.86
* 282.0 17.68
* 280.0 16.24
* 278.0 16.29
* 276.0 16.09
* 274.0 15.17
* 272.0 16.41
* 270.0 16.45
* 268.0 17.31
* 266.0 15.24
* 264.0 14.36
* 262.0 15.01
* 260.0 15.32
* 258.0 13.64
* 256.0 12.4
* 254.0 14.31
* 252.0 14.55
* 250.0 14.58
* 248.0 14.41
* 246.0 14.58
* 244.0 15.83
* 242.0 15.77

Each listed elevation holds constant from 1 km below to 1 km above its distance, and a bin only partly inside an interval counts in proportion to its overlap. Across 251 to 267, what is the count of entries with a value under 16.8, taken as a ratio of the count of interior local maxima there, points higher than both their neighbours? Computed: 8.0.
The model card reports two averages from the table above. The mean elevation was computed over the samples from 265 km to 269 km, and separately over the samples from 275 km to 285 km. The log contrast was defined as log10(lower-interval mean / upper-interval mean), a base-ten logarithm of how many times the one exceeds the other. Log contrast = -0.01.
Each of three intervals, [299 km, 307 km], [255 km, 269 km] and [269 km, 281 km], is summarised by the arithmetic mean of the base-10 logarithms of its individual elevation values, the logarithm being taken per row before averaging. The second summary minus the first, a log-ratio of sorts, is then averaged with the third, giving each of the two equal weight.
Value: 0.57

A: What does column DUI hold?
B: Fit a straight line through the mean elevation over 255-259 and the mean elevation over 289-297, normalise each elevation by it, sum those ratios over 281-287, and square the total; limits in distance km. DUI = 10.4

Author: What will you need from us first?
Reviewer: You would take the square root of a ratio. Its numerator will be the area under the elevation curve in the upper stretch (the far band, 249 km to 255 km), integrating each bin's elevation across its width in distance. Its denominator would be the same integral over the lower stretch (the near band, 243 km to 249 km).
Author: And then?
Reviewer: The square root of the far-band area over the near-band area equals 0.98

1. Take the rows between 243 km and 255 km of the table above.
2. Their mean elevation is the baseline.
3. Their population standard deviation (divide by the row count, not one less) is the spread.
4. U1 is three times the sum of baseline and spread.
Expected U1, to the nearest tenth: 45.7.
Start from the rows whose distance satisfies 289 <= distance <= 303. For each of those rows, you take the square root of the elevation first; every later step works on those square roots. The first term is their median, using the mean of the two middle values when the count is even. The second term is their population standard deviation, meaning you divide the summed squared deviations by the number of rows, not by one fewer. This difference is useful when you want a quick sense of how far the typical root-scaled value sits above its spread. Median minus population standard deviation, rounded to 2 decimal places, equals 4.01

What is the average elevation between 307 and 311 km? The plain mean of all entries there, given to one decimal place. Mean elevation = 17.2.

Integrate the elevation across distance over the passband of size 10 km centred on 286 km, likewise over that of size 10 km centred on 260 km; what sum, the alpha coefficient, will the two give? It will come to 311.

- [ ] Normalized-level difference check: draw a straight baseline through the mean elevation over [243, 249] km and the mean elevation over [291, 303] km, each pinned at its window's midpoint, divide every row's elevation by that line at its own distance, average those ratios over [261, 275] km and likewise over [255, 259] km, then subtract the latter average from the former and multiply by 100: 14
